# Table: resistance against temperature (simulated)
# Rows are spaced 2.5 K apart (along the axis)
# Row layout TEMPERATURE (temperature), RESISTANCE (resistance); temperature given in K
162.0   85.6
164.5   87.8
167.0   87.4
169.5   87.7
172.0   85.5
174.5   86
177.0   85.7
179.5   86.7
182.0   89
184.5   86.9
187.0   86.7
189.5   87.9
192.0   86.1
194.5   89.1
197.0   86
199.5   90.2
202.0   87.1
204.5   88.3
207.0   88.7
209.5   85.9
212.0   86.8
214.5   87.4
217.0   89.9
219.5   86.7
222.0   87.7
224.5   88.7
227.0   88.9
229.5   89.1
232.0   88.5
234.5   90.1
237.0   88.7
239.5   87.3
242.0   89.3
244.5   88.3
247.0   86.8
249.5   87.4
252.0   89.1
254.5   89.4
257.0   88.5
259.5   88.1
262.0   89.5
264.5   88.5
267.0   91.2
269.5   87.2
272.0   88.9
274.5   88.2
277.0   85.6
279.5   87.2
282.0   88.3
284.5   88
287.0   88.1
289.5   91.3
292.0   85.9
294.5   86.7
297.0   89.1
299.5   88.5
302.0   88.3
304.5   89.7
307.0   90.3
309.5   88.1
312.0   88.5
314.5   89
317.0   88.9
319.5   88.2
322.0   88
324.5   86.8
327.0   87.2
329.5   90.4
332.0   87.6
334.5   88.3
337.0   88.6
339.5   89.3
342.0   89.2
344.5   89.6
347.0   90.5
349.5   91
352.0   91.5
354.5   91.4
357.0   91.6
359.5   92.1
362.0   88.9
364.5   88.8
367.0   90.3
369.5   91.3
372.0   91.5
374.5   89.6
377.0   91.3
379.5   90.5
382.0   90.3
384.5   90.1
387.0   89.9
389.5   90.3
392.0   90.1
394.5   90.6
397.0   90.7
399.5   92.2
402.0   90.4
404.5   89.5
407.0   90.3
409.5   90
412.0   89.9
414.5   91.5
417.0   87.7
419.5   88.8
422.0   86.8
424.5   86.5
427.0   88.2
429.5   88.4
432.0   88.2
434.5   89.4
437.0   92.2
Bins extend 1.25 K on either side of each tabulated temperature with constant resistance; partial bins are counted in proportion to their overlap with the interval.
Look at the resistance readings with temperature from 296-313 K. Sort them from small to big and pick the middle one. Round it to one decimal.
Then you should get 88.5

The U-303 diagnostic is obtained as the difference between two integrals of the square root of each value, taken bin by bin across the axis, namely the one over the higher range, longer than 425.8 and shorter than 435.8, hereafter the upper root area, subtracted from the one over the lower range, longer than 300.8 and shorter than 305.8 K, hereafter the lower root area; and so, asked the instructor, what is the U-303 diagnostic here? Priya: -47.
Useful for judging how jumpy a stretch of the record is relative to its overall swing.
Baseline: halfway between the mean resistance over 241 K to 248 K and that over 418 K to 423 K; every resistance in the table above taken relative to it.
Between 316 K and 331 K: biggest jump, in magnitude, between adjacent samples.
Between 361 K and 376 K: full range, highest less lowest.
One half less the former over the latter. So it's -0.69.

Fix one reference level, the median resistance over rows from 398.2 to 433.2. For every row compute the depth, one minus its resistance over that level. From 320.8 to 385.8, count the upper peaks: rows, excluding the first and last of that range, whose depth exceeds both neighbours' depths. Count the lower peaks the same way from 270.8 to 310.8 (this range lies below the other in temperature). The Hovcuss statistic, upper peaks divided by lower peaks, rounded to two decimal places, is 1.50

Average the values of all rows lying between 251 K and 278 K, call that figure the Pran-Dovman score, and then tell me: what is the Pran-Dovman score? 88.6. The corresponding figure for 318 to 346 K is 88.5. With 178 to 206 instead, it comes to 87.6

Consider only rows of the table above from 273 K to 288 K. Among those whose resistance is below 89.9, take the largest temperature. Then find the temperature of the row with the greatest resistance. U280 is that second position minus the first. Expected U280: -5.0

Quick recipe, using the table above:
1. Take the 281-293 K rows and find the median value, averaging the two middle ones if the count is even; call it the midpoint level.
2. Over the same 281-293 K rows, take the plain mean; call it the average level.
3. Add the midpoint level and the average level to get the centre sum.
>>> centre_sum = 176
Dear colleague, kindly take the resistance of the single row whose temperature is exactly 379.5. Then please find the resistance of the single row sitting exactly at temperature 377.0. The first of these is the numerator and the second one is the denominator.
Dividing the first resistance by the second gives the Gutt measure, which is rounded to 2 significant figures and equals 0.99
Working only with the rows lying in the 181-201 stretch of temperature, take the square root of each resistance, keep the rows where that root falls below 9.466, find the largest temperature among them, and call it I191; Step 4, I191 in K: 197.0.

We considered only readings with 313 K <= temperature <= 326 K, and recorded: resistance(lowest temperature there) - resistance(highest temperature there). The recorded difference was 2.2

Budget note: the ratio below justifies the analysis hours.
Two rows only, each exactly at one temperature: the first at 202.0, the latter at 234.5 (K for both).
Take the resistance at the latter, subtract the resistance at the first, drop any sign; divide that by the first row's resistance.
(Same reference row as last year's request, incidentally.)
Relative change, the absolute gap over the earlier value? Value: 0.034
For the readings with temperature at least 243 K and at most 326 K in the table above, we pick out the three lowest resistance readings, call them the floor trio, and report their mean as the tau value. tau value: 86.1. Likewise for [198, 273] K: 86.5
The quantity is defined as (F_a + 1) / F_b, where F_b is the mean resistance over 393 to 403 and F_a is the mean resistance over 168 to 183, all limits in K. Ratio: 0.96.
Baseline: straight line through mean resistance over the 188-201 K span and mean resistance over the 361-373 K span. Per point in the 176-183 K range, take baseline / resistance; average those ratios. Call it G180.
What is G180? 1.006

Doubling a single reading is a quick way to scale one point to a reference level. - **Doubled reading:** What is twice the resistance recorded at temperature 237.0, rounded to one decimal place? 177.4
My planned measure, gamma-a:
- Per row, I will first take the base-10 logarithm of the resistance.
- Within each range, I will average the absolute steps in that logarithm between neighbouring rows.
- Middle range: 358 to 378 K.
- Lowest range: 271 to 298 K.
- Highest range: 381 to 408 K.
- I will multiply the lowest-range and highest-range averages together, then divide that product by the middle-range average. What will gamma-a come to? 0.0043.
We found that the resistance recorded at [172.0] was 85.5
